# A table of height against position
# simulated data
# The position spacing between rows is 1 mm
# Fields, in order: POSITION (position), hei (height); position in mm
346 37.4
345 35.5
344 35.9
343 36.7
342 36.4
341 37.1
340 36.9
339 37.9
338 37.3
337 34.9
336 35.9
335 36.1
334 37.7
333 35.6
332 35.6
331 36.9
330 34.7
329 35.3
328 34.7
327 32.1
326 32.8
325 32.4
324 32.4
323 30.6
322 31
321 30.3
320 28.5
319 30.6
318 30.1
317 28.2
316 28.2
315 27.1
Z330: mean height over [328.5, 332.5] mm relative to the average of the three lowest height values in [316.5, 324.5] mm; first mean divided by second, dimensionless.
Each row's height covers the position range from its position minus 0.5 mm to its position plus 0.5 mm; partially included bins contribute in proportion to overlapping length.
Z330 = 1.23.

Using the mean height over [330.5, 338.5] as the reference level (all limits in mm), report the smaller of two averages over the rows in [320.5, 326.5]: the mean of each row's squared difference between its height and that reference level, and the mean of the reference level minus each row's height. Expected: 4.7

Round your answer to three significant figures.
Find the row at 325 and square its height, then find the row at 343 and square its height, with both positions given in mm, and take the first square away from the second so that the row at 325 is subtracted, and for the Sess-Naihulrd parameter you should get 297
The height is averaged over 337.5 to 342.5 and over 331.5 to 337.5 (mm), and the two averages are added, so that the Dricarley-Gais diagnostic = 73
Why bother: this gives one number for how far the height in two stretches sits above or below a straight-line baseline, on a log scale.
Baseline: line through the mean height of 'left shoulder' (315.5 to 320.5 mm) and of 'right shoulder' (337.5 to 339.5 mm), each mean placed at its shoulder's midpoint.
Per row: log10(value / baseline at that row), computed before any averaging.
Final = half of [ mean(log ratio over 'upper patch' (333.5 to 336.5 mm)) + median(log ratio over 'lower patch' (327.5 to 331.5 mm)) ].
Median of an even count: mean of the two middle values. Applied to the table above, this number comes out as 0.012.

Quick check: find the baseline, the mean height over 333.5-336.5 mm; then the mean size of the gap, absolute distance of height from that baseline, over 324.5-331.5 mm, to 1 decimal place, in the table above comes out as 2.5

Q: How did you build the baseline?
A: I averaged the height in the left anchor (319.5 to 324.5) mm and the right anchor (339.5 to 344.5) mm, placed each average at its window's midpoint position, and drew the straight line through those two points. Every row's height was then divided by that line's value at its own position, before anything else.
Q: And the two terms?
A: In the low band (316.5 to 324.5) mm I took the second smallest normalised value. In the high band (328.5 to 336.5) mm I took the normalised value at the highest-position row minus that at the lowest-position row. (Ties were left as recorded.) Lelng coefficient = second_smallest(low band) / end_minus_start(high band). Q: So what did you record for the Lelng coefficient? -20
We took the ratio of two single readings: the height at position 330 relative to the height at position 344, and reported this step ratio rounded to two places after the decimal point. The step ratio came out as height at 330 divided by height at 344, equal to 0.97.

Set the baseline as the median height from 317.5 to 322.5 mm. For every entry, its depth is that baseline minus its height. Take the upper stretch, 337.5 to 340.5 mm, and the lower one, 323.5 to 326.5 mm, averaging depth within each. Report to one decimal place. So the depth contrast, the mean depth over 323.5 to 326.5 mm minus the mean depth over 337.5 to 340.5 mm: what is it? 4.8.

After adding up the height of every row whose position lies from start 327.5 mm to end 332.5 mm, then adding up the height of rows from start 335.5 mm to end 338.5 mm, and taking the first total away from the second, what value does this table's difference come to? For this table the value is -69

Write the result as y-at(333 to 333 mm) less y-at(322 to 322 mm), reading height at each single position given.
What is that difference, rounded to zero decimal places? 5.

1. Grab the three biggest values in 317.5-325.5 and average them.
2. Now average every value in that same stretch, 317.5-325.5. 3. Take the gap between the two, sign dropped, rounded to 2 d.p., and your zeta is 1.20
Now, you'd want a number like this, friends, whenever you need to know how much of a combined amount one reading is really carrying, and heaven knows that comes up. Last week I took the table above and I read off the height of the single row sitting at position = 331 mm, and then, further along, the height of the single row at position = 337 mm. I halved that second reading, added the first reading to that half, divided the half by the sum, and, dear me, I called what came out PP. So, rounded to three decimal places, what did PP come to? 0.321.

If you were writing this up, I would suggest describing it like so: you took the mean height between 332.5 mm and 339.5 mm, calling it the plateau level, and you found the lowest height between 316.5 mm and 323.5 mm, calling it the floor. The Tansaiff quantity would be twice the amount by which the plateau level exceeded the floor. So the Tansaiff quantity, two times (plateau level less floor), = 17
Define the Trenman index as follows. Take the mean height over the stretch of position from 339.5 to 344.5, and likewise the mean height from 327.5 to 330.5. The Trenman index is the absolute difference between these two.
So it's 1.7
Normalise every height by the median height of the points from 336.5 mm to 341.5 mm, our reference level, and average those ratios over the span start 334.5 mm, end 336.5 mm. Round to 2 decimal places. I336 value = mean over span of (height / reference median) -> 0.97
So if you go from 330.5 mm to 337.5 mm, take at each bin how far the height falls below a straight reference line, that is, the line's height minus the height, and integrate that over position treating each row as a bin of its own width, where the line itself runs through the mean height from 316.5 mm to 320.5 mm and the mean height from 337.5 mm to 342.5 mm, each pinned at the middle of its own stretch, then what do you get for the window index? -8.0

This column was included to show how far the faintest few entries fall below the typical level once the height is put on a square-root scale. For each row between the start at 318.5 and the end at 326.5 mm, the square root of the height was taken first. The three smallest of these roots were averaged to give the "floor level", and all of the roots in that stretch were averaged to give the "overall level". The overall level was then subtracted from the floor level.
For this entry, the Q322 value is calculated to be -0.11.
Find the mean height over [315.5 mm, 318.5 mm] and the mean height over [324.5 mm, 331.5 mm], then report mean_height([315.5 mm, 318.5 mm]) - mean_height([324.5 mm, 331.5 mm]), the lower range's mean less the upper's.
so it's -5.3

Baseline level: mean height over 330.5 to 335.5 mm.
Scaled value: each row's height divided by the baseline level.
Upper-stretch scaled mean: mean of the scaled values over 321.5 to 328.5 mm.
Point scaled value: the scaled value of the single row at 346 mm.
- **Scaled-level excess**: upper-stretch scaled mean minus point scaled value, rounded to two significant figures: -0.14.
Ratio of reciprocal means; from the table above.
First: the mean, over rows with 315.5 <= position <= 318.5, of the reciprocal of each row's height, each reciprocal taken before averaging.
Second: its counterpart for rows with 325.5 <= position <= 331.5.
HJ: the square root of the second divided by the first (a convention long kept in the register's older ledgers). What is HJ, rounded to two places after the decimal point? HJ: 0.92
